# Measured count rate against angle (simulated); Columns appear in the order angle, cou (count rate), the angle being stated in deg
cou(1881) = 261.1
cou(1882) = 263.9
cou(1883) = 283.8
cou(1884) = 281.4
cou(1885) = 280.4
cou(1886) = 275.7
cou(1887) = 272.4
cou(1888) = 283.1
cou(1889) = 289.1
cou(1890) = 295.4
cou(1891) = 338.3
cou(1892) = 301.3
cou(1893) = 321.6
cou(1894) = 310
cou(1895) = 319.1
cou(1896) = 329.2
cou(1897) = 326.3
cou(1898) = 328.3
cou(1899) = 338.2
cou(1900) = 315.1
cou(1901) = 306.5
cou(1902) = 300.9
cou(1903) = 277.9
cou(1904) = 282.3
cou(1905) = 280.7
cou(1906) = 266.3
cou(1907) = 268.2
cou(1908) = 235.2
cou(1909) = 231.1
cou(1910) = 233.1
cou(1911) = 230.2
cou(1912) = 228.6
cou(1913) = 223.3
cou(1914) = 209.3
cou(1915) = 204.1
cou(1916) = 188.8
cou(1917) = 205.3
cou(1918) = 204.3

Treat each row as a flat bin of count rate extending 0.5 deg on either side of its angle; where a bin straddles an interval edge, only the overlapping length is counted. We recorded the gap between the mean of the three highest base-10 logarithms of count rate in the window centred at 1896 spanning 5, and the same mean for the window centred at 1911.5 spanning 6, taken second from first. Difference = 0.151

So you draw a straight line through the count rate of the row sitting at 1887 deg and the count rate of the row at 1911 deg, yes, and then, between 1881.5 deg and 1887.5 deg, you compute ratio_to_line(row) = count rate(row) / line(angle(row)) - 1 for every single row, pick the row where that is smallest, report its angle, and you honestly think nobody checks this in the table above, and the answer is 1882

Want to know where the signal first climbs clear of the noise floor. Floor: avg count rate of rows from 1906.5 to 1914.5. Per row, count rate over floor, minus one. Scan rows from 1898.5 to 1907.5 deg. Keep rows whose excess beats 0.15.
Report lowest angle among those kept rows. 1899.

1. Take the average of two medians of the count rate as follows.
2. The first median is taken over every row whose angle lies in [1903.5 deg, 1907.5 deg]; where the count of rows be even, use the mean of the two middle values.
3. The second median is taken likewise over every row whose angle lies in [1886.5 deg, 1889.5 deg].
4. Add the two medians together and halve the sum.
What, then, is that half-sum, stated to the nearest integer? 279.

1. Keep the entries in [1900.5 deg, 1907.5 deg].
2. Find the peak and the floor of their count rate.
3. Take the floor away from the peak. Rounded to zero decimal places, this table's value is 40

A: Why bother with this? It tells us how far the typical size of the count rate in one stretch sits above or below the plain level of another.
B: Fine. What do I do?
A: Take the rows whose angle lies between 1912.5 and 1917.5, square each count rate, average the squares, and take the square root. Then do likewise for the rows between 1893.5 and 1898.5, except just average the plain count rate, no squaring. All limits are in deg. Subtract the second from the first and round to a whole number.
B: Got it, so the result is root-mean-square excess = -116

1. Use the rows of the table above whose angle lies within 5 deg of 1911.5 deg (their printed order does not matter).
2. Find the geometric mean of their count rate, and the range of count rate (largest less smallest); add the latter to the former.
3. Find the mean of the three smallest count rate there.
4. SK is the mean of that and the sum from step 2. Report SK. 252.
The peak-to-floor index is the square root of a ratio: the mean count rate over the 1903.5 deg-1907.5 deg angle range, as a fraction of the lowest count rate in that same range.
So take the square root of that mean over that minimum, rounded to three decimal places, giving 1.015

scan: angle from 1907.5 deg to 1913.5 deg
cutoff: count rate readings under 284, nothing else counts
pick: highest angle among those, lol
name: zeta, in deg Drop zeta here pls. 1913 deg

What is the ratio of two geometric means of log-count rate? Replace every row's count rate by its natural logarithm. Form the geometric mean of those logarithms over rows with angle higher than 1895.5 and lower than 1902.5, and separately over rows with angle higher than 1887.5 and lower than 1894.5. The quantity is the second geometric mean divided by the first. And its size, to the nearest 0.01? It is 0.99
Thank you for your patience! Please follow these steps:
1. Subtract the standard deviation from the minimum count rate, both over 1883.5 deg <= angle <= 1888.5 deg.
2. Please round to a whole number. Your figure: 268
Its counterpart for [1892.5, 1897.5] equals 303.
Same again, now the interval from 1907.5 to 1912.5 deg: 226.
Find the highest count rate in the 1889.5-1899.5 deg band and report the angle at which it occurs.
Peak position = 1891 deg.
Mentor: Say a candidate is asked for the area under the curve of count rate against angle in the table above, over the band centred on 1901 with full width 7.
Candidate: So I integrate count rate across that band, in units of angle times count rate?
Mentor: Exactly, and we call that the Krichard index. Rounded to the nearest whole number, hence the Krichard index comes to 2149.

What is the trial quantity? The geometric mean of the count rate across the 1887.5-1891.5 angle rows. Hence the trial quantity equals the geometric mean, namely 301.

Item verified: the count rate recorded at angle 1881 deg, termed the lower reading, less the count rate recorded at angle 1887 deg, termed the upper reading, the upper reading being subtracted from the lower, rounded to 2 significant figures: -11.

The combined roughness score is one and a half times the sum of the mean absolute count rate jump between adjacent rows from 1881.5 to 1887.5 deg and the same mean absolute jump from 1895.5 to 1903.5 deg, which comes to 25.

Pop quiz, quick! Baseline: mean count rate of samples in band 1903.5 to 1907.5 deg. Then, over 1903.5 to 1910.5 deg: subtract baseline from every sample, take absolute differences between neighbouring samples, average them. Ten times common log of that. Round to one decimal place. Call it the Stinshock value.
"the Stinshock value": 9.8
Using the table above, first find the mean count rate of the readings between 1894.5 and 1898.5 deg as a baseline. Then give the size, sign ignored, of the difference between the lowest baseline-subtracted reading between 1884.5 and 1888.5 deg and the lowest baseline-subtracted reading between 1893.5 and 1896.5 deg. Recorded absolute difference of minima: 38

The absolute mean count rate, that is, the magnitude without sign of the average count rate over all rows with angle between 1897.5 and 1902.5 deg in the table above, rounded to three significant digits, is 318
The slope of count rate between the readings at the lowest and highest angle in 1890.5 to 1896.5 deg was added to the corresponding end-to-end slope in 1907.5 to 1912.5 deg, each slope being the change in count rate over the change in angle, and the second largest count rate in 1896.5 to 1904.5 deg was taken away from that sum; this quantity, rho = -332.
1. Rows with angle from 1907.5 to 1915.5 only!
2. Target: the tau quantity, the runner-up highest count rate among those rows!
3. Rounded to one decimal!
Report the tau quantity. 233.1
